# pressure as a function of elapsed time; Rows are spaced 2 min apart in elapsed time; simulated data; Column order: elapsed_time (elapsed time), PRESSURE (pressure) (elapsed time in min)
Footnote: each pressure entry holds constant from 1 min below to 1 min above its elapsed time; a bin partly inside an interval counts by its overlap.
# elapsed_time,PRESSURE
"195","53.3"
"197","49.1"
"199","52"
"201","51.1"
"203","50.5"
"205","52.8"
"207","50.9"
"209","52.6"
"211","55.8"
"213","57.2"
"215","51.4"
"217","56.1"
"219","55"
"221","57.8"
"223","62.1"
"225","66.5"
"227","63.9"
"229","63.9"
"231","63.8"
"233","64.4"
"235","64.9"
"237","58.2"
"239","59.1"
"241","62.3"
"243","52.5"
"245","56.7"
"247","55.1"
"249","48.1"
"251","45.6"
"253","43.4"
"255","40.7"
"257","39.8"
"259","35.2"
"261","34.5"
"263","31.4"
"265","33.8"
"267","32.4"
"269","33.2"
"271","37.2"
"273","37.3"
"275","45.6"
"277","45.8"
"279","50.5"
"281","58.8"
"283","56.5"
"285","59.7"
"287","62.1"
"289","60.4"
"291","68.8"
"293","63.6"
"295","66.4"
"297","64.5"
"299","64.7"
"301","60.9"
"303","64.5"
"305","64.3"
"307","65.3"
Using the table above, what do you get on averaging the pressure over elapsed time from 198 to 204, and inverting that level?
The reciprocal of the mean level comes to 0.0195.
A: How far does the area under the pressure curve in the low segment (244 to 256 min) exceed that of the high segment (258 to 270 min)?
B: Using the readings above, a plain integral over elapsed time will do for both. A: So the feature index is 178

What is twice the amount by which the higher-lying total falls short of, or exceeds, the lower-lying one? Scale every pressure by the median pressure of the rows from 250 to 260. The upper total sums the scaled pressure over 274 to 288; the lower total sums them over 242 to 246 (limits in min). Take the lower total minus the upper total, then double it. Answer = -13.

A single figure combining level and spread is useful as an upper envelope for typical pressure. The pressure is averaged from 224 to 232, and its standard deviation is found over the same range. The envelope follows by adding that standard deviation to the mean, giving 66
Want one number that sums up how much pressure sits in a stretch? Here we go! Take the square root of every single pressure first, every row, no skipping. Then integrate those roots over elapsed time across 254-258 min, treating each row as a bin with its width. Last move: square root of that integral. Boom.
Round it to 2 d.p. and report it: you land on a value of 5.04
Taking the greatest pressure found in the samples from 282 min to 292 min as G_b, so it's 68.8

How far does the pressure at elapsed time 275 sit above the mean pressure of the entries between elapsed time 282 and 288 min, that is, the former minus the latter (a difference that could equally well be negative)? -14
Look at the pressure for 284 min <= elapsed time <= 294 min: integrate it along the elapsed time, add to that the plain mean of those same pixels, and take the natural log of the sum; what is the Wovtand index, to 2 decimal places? 6.54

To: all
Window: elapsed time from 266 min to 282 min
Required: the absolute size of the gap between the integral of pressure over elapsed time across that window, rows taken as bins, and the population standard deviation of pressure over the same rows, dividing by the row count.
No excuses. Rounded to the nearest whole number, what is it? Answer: 673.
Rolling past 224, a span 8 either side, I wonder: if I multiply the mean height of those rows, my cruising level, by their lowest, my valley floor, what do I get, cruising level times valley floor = 3363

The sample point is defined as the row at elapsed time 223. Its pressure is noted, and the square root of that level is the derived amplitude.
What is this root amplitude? 7.9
